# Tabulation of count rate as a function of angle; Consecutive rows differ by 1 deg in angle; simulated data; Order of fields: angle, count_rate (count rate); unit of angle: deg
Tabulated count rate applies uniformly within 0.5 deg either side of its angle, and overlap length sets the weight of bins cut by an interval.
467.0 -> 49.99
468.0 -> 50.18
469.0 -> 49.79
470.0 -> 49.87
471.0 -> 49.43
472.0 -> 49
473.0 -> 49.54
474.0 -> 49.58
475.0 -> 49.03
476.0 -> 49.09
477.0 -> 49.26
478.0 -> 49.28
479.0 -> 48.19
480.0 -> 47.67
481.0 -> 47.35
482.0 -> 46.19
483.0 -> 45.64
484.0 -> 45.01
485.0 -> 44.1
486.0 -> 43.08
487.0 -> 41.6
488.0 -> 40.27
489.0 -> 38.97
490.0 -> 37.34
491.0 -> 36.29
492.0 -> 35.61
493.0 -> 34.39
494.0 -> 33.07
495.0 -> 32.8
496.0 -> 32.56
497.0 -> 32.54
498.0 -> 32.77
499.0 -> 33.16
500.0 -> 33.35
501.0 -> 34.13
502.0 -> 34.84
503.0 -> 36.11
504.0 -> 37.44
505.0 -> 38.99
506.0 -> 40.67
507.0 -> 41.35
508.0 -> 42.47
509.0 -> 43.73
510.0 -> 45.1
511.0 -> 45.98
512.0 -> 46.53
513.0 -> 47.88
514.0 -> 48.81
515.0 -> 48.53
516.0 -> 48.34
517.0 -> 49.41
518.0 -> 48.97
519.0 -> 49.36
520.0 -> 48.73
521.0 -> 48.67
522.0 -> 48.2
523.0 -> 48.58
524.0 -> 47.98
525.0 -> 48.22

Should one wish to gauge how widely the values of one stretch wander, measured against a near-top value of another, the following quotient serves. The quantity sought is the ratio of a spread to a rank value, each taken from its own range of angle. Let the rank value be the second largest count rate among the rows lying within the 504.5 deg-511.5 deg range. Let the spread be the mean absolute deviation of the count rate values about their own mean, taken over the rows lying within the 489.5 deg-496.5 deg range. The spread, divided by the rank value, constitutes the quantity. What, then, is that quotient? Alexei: 0.035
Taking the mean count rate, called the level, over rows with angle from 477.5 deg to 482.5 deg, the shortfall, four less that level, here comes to -44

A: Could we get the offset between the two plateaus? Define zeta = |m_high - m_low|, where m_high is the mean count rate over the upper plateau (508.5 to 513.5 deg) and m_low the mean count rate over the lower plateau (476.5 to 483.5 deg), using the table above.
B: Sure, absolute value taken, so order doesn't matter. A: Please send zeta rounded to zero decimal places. 2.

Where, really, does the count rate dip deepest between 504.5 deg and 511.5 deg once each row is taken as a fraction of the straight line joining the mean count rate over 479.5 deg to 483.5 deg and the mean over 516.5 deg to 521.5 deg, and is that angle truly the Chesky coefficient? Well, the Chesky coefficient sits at 505.0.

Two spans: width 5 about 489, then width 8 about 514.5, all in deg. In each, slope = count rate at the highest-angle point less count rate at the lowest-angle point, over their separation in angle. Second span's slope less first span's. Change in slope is 1.8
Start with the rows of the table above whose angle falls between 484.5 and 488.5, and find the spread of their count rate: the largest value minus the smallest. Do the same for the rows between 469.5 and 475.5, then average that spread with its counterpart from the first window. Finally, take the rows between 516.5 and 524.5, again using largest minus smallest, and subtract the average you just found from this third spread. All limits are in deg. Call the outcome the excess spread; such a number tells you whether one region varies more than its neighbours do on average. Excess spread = -0.9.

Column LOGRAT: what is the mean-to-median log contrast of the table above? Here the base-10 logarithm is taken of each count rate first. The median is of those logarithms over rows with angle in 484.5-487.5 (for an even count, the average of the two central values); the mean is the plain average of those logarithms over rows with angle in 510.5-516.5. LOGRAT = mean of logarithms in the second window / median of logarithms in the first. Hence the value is 1.03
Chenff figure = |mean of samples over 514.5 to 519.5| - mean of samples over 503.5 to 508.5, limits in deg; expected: 9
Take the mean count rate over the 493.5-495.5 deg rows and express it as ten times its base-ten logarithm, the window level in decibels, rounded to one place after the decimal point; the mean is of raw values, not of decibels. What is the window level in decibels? 15.2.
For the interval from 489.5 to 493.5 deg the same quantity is 15.6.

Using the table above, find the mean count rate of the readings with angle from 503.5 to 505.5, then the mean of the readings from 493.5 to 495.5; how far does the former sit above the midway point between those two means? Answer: 2.6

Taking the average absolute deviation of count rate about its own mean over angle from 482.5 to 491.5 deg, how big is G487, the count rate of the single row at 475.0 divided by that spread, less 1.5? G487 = 16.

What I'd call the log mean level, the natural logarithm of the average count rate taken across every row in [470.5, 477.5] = 3.90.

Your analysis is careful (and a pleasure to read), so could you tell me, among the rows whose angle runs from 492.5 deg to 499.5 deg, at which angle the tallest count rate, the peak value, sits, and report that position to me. 493.0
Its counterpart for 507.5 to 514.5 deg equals 514.0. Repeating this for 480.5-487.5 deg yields 481.0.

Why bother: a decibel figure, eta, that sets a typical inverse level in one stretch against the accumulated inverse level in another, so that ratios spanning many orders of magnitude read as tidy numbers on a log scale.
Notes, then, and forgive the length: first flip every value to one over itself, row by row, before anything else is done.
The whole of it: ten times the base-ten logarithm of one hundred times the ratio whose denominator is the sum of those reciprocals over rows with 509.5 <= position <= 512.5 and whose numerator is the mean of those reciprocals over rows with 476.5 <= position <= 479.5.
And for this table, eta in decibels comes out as 14.9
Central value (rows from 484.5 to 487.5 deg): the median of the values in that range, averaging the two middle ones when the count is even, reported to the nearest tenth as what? 43.1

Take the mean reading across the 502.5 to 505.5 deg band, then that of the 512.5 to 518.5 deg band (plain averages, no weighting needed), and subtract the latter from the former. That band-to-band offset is -11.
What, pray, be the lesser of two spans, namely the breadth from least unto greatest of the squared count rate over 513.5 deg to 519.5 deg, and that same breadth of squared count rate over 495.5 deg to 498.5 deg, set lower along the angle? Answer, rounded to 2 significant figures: 15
